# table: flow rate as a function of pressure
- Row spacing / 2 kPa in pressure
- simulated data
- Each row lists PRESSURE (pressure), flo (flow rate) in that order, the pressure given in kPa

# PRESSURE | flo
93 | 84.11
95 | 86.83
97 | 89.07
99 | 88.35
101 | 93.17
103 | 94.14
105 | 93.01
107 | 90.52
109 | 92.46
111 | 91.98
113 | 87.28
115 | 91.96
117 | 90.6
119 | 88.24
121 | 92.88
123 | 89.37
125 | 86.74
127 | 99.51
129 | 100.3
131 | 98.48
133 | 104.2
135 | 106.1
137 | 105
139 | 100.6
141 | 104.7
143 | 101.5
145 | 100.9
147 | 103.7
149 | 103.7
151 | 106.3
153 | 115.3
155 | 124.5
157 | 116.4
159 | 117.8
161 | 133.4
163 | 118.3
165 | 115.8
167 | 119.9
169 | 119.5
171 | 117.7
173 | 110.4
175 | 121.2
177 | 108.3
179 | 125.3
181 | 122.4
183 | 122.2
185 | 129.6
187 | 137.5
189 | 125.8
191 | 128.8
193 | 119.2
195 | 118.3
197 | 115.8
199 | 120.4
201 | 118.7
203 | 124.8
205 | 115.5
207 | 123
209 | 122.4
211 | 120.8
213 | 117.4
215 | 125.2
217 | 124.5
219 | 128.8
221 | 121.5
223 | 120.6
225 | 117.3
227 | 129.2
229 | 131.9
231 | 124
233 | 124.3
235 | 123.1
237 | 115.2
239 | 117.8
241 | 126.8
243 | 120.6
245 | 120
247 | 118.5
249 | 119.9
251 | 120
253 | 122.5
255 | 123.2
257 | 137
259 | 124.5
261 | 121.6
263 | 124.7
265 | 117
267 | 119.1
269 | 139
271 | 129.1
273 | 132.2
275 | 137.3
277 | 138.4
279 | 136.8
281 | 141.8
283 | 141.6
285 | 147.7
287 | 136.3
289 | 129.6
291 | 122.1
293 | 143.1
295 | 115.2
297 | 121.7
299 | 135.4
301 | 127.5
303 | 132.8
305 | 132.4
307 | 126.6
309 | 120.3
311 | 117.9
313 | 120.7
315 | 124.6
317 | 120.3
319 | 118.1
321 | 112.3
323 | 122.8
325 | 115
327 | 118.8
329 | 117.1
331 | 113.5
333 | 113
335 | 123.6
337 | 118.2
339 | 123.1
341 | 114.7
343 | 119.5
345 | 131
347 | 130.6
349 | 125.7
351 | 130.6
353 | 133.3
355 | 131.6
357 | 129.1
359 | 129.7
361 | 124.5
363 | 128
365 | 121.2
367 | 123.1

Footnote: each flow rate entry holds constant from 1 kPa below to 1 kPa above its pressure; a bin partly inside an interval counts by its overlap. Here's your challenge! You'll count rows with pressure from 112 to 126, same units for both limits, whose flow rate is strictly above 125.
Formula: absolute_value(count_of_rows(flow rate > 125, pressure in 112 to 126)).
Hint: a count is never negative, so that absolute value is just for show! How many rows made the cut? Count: 0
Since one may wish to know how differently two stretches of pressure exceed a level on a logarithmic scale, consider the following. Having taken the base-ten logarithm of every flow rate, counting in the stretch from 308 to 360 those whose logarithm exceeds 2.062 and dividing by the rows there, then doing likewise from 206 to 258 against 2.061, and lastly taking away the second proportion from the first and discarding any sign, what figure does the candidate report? 0.19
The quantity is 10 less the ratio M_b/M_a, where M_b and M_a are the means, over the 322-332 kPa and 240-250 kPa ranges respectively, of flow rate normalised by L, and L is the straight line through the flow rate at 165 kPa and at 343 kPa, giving 9.04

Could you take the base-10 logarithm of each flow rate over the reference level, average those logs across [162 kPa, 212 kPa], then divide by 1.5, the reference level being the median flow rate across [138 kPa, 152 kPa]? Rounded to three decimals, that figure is 0.044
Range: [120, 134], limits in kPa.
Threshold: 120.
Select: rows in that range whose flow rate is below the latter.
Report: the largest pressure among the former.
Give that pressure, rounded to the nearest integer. 133 kPa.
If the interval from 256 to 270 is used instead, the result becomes 267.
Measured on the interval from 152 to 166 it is 165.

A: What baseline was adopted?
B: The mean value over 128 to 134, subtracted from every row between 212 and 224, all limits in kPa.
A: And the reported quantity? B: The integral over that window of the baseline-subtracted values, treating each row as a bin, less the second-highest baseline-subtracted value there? 240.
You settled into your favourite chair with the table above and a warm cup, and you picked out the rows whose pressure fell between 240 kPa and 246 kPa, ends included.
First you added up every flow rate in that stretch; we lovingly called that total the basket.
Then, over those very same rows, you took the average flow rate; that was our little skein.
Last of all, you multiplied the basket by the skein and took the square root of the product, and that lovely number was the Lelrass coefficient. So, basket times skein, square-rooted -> 212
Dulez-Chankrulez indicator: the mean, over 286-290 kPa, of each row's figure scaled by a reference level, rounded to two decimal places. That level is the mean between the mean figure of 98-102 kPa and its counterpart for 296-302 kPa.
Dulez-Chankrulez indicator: 1.21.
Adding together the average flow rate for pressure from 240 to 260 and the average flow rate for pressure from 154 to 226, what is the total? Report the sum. 245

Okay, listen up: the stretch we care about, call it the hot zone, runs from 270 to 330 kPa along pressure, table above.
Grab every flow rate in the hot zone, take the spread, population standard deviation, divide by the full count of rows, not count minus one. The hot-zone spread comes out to 10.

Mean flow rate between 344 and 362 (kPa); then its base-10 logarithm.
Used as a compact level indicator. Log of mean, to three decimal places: 2.112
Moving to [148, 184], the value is 2.071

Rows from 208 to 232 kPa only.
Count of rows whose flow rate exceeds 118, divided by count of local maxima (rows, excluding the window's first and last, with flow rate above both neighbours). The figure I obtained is 3.3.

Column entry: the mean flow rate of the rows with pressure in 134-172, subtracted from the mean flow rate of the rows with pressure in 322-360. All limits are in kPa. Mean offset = 11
